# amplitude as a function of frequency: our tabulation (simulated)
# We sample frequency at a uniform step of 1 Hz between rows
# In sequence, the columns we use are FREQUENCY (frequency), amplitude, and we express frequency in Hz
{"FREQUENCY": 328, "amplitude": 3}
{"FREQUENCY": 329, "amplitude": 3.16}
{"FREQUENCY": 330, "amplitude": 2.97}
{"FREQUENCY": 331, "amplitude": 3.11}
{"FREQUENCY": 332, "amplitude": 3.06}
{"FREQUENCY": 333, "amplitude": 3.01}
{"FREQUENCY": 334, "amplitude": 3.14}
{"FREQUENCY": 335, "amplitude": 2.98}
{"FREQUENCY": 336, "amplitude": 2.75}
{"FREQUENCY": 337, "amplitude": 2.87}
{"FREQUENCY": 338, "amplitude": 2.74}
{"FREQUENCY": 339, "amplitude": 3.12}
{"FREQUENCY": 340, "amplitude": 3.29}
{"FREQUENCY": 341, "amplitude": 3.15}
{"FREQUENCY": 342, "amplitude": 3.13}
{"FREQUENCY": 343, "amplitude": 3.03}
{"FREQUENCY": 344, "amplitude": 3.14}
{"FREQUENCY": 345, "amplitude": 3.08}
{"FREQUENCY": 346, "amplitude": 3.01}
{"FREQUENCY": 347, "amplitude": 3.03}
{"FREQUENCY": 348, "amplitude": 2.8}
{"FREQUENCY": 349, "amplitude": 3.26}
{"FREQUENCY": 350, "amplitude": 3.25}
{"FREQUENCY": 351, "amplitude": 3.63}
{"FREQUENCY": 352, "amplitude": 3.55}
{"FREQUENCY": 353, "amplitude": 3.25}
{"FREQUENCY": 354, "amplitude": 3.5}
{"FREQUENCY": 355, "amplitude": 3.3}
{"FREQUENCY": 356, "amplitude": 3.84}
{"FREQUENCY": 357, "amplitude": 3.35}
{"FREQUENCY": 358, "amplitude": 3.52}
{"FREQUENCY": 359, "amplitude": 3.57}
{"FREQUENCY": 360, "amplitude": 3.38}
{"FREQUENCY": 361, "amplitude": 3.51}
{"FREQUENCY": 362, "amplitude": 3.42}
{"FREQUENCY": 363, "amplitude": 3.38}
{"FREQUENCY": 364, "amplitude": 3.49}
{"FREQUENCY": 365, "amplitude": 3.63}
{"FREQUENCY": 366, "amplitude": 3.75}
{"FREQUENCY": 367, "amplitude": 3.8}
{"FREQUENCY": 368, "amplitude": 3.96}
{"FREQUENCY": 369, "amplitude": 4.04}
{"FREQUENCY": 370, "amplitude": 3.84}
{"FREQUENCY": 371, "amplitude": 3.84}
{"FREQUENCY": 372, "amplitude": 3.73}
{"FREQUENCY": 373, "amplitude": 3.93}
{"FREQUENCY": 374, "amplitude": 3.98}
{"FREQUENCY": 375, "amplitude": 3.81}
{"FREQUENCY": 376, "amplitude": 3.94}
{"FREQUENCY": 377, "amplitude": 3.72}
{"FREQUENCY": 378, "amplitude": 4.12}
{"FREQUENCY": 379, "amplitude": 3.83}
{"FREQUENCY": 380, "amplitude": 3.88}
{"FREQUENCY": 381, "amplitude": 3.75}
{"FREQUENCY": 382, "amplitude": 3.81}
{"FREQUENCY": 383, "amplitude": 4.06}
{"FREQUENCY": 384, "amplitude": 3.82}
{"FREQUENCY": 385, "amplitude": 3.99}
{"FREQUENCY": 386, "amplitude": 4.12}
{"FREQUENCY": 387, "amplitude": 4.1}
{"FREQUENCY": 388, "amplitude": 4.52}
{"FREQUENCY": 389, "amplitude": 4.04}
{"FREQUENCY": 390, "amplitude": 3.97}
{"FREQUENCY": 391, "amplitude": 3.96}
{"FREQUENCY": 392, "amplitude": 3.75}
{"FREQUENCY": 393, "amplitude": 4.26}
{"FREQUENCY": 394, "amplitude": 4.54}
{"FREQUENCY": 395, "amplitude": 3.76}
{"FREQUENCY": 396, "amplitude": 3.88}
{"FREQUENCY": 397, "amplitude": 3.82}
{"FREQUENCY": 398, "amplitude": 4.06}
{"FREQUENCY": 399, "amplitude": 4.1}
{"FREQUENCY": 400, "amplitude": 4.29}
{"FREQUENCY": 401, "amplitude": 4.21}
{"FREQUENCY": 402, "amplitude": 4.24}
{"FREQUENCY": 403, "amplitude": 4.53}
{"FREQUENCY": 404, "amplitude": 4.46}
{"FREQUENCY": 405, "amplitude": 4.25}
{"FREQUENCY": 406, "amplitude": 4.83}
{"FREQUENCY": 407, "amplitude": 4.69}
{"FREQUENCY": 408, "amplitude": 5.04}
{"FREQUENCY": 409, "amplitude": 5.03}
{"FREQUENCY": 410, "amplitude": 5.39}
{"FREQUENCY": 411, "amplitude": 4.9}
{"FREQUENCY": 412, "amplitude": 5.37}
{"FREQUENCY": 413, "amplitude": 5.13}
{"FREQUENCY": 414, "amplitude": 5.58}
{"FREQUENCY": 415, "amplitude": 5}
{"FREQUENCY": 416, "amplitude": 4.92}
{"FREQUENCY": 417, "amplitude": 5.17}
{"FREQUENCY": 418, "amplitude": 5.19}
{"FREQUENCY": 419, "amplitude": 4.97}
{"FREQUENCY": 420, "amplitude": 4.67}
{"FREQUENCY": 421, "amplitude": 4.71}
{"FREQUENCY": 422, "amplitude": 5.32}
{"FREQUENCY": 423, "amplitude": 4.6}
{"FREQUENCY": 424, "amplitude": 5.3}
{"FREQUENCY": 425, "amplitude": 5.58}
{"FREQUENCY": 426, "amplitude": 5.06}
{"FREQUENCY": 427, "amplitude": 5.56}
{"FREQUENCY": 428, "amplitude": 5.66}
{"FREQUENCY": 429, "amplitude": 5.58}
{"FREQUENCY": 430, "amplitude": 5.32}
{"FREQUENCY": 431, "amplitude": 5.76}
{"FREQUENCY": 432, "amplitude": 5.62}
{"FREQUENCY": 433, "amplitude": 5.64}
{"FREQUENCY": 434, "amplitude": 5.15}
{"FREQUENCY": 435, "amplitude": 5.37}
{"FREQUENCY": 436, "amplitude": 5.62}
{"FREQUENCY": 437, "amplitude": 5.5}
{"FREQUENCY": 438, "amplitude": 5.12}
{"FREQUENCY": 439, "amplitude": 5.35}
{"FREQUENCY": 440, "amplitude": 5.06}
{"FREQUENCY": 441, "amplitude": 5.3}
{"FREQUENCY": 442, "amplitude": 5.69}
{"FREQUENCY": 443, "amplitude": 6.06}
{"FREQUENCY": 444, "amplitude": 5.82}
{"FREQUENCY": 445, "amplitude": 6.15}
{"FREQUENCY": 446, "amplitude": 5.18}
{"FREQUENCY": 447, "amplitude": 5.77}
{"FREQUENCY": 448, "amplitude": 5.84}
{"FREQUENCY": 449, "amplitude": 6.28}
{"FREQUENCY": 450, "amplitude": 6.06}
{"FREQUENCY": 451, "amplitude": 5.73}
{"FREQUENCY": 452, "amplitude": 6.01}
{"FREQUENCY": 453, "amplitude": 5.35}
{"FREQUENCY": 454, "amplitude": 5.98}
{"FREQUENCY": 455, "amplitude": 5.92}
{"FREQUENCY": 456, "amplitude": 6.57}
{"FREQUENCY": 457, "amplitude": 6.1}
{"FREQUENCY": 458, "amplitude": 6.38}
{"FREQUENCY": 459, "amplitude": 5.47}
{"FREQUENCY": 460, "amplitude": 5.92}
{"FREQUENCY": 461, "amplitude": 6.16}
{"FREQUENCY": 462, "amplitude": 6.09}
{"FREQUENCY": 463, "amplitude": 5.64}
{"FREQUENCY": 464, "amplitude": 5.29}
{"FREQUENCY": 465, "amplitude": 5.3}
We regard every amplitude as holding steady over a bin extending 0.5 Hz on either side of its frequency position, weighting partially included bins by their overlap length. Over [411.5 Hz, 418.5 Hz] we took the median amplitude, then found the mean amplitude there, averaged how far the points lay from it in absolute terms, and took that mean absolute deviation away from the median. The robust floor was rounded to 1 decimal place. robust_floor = 5.0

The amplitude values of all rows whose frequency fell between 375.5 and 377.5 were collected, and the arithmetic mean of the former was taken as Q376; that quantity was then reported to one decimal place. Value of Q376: 3.8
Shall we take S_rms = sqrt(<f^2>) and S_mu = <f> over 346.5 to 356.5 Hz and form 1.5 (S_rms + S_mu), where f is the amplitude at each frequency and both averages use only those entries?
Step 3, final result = 10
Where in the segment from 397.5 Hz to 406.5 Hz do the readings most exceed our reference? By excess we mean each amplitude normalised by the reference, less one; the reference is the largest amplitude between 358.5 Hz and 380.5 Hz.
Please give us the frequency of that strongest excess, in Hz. 406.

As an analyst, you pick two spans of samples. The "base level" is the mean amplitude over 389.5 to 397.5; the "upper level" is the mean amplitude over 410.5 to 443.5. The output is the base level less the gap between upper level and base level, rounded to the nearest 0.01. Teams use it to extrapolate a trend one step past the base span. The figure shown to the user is 2.69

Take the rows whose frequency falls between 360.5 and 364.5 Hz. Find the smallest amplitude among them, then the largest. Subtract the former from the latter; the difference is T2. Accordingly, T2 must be 0.13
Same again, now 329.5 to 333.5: 0.14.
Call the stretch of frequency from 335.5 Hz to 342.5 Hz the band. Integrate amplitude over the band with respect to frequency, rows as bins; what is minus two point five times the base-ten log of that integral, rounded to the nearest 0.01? -3.31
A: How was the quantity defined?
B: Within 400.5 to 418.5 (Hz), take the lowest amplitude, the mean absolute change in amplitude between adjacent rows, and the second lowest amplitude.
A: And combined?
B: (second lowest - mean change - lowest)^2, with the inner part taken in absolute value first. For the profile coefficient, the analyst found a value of 0.058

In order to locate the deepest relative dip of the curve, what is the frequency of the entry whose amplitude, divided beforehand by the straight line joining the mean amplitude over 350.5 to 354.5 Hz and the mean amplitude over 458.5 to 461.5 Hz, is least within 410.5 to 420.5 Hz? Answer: 420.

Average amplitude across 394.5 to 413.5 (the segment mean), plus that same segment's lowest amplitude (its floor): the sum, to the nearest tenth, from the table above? 8.3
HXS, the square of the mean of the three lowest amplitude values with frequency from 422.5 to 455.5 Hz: 24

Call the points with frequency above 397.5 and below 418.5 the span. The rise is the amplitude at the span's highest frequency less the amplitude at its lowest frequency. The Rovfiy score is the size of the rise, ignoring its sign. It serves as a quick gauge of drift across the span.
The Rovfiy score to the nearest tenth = 1.1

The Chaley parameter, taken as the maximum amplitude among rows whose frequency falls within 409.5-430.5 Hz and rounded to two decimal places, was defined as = 5.66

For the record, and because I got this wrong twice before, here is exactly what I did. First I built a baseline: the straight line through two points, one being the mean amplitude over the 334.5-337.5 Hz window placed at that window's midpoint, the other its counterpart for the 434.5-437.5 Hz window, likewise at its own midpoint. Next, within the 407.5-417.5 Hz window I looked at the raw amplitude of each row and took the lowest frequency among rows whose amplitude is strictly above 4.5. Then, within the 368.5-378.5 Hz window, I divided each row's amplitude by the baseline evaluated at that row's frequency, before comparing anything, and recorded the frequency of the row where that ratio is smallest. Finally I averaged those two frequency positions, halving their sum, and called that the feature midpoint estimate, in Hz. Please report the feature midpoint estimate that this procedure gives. 392.5 Hz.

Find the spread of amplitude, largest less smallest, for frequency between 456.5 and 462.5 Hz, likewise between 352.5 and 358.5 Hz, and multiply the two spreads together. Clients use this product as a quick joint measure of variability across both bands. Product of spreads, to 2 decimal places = 0.54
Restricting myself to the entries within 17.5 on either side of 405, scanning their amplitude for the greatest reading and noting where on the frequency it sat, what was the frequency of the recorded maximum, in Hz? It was 414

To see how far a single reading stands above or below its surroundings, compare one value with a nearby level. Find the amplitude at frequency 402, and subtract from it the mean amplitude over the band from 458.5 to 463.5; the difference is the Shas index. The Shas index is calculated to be -1.6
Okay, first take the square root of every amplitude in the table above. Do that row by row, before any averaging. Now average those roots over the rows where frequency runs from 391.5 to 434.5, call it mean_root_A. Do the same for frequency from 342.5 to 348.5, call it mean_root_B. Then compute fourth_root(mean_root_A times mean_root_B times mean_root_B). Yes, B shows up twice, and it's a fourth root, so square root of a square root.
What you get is 1.60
